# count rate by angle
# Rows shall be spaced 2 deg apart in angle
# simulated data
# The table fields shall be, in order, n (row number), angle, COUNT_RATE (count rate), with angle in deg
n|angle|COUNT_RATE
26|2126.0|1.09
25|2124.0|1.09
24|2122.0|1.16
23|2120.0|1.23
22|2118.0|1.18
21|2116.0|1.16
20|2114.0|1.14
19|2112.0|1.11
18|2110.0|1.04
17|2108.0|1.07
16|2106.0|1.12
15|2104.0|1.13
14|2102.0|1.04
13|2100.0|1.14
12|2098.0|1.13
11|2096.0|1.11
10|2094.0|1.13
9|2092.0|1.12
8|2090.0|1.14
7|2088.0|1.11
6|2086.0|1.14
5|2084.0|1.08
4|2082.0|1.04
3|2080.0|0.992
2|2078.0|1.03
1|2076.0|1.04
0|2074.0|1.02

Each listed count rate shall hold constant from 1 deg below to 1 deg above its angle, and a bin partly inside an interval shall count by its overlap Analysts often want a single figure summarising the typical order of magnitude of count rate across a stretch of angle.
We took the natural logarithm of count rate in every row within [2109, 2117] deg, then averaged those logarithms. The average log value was 0.106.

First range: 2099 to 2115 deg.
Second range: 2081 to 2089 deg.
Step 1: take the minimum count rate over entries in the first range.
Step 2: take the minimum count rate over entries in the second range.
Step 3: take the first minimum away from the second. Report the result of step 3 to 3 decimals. 0.000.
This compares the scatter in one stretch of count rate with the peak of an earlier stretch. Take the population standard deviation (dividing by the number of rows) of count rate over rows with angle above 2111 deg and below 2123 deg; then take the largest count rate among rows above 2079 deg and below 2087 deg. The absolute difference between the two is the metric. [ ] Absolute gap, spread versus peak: 1.10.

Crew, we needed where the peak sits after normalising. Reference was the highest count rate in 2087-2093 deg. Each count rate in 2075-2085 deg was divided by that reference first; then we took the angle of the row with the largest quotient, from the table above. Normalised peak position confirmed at 2084.0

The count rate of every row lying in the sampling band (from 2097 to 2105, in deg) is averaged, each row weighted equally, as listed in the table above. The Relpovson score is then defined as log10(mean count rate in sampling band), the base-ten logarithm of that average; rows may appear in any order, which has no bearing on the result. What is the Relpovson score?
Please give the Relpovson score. 0.045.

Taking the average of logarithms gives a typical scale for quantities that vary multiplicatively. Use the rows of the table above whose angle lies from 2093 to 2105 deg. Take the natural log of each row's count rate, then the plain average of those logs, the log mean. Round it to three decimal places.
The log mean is 0.107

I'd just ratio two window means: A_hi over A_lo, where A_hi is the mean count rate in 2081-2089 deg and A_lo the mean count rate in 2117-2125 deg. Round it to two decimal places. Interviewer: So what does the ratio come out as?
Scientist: 0.94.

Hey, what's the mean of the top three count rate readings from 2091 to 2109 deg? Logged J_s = 1.13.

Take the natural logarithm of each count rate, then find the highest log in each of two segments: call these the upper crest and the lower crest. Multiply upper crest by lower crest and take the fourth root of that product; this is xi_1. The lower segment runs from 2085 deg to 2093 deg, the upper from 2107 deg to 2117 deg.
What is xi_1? 0.373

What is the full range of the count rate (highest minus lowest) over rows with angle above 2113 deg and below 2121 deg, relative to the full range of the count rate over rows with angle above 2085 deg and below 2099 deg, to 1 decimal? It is 3.0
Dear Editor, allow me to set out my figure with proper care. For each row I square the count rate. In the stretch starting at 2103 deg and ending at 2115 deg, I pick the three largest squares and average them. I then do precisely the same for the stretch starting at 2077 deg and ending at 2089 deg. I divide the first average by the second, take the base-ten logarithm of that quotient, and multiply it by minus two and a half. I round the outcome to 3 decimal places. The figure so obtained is -0.038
